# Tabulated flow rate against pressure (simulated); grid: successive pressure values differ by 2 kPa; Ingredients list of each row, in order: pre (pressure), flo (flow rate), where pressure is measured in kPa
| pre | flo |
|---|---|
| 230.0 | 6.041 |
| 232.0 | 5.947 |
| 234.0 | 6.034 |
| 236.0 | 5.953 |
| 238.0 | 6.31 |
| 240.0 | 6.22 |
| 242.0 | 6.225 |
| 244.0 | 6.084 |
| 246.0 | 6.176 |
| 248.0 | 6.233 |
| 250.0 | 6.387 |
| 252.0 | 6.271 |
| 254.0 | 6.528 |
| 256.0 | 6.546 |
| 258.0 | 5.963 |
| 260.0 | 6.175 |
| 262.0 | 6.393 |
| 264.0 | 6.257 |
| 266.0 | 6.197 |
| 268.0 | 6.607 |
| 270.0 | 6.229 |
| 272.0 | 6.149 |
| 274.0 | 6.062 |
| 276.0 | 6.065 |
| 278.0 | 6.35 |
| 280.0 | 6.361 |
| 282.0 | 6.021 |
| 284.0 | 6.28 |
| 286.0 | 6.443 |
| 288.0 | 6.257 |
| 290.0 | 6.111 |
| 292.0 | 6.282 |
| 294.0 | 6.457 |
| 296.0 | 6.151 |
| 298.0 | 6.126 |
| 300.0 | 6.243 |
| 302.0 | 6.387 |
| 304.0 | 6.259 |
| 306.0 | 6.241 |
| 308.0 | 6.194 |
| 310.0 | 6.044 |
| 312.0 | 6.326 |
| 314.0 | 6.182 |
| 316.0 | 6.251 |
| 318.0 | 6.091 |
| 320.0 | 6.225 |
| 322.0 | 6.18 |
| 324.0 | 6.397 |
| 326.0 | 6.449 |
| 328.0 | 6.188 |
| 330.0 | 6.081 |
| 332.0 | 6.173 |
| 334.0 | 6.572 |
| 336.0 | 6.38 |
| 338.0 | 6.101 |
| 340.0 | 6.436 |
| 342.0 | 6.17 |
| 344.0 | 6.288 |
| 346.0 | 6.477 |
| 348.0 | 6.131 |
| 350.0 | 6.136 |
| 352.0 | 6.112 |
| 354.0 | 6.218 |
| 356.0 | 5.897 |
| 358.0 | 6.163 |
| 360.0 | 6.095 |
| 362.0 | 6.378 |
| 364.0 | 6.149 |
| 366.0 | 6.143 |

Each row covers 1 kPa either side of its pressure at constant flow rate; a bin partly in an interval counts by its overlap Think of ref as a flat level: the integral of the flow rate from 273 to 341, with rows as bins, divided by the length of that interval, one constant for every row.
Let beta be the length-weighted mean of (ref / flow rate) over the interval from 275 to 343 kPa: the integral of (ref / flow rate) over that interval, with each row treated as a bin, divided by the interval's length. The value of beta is 1.00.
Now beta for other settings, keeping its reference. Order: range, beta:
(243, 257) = 0.99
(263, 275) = 1.00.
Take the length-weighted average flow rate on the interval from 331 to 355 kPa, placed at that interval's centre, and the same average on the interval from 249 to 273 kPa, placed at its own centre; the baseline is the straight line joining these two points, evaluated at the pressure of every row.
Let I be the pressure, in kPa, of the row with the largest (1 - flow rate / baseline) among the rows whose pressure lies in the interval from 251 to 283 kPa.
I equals 258.0 kPa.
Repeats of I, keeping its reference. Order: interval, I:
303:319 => 310.0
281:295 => 282.0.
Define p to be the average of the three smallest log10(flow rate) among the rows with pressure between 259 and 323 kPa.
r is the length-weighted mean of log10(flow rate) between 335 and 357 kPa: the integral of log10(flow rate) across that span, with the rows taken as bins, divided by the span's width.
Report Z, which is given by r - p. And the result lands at 0.0120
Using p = 0.781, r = 0.793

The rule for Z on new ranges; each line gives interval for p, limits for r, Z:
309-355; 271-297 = 0.0110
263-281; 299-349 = 0.0116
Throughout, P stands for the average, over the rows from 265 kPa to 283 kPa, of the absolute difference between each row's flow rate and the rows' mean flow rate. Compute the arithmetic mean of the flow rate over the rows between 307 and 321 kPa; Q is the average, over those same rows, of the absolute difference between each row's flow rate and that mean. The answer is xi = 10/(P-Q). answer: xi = 139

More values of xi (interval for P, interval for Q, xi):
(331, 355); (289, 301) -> 263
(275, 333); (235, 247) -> 1876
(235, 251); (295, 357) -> -636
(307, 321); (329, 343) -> -109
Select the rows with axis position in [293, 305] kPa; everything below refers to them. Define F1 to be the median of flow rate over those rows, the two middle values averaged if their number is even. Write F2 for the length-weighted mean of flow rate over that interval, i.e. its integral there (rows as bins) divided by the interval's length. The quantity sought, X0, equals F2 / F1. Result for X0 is 1.00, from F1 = 6.25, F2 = 6.27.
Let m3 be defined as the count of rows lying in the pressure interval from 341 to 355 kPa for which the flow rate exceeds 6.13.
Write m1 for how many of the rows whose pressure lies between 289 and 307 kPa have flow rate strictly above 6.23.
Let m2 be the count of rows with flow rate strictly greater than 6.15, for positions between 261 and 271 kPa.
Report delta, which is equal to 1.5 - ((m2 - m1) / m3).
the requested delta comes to 1.67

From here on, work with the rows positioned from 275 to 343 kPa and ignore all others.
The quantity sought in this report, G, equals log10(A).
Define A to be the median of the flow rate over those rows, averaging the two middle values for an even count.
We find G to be 0.795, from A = 6.24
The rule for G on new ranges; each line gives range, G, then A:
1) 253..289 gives 0.796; 6.26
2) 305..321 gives 0.793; 6.21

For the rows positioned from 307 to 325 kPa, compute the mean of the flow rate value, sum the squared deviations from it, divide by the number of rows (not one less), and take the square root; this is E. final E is 0.102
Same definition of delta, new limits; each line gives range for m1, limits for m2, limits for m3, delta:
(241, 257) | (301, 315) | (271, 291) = 1.33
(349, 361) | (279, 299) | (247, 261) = 0.33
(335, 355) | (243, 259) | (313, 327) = 1.17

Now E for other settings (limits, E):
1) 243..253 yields 0.101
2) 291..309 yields 0.100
